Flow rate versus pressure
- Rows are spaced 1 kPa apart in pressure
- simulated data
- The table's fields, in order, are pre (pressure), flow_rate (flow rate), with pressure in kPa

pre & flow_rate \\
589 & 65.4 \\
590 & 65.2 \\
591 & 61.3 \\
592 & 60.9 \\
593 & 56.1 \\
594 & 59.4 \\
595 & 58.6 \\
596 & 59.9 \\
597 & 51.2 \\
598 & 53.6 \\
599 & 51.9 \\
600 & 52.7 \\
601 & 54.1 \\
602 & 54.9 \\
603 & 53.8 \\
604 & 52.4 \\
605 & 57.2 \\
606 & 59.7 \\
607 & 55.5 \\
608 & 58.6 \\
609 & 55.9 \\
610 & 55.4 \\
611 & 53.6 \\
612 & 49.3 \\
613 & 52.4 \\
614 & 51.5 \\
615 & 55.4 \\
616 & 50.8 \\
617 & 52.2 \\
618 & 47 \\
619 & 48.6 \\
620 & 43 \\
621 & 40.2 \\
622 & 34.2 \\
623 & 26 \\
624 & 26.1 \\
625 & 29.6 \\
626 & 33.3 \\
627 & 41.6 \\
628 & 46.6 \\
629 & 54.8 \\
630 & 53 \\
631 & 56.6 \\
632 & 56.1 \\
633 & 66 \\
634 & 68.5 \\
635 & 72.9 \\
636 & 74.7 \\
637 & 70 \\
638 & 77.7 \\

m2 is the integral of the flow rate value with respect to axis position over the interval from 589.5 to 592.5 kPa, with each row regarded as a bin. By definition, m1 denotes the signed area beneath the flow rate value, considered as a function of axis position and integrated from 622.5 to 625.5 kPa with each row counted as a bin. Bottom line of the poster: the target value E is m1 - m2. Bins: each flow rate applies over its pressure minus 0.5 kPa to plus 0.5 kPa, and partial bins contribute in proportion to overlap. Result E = -106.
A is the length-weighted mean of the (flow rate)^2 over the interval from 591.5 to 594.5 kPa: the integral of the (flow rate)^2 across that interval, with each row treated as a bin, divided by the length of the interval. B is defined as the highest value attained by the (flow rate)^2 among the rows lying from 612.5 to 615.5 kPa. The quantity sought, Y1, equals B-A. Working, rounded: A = 3461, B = 3069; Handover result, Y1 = -392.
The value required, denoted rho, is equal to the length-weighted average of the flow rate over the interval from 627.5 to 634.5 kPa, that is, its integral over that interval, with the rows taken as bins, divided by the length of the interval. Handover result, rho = 57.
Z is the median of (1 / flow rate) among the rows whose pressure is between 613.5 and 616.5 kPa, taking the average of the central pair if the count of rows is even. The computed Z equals 0.0194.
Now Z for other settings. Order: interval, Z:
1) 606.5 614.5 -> 0.0184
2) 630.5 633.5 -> 0.0177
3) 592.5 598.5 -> 0.0174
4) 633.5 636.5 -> 0.0137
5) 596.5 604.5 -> 0.0188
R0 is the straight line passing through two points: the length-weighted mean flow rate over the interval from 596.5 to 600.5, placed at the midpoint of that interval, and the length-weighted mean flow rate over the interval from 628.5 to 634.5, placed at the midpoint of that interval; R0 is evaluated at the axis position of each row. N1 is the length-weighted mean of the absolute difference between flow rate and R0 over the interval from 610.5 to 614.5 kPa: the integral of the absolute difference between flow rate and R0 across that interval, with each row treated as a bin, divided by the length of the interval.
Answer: 4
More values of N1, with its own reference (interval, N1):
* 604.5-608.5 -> 4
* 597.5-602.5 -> 1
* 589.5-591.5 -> 13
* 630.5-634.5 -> 5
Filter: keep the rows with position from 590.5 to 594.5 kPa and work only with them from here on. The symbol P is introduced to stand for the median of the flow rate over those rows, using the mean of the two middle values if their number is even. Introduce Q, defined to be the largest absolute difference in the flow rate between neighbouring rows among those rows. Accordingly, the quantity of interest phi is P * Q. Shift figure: 289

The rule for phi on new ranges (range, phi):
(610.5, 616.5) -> 239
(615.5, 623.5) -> 369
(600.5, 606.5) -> 262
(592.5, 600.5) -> 477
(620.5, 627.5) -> 276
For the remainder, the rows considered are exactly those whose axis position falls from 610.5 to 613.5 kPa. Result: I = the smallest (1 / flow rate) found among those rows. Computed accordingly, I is 0.0187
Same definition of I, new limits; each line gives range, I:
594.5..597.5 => 0.0167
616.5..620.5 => 0.0192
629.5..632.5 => 0.0177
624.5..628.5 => 0.0215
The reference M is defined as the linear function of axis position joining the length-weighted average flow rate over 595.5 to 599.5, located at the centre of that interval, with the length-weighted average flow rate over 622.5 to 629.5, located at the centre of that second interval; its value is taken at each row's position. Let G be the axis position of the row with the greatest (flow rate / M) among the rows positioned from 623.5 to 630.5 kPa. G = 629 kPa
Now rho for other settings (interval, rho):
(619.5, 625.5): 33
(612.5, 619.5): 51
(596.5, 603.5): 53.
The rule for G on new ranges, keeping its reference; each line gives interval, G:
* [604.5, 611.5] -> 608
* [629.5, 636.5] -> 636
